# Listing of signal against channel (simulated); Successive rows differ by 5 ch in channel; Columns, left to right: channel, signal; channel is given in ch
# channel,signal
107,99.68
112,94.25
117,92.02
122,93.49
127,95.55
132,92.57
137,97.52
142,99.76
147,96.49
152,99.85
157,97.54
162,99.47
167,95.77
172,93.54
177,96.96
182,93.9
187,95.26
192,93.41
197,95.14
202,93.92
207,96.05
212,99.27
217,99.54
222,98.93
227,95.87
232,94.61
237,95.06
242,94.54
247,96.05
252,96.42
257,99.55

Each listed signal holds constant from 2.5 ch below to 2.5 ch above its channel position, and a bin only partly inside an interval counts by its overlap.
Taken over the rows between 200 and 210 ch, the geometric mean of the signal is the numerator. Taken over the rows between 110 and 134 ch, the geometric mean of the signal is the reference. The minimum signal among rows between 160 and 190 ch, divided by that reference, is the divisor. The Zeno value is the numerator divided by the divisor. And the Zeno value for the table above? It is 95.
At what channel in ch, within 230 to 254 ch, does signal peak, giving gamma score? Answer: 252 ch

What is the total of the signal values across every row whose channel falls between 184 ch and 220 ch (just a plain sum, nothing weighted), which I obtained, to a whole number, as 673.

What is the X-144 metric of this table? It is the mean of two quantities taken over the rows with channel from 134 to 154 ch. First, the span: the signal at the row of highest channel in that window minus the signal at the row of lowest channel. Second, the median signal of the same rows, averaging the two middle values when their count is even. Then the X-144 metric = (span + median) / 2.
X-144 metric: 50.5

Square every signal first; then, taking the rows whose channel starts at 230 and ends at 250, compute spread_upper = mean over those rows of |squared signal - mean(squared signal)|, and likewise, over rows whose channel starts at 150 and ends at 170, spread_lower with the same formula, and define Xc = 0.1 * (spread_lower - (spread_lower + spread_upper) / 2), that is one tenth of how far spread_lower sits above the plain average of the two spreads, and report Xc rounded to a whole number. 10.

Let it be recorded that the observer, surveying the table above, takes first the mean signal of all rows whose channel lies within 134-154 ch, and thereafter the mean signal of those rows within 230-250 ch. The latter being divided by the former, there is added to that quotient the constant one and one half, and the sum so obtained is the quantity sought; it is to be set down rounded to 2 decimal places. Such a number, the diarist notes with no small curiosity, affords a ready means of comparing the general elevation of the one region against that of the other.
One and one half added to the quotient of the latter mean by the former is 2.47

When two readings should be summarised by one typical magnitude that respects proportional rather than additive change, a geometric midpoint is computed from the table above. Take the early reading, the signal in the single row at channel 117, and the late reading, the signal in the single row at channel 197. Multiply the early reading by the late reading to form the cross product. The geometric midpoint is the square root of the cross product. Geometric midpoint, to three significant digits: 93.6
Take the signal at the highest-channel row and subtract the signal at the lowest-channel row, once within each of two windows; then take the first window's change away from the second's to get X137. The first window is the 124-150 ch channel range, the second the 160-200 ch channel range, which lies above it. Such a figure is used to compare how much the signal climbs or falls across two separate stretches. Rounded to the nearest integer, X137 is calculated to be -5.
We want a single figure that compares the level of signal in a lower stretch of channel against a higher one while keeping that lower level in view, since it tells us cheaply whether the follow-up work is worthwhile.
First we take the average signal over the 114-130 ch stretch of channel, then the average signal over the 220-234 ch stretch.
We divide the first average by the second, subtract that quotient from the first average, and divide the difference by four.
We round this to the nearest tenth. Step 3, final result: 23.2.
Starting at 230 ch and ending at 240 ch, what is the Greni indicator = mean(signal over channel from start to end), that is 94.8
